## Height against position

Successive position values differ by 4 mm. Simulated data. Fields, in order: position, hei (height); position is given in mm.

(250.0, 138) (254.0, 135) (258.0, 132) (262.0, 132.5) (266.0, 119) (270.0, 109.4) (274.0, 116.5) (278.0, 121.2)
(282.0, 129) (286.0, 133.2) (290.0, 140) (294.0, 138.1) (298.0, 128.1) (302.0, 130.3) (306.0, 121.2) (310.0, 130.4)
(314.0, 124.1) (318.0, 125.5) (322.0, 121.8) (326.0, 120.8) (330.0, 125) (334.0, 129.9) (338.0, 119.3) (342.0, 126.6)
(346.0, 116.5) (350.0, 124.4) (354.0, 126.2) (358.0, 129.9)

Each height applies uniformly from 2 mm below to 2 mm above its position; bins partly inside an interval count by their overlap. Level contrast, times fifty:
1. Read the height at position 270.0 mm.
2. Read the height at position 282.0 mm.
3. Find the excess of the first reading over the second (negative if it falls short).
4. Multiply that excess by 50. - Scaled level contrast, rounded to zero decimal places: -980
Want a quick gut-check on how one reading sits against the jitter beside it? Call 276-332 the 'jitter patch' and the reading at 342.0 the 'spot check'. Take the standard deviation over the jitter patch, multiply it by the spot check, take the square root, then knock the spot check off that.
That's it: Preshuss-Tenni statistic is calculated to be -99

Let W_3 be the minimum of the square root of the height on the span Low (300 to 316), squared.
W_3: 121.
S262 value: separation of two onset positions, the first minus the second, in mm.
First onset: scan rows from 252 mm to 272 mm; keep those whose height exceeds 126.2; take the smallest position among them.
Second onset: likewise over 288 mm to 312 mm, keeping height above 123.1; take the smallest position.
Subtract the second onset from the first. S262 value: -36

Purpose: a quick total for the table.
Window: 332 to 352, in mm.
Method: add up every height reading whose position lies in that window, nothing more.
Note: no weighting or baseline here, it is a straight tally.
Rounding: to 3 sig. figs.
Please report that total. 617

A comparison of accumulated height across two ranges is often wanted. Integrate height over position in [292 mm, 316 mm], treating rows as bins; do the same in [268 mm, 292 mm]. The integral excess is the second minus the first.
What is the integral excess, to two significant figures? -92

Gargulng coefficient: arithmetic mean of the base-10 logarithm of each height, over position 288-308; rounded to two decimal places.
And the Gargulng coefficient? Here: 2.12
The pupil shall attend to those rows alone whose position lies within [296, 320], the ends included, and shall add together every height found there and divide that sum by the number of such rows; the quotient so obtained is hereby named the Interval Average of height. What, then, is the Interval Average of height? 127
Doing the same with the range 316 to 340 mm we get 124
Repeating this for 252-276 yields 124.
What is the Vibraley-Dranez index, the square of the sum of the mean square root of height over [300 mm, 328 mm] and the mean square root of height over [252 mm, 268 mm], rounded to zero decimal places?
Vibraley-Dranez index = 509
